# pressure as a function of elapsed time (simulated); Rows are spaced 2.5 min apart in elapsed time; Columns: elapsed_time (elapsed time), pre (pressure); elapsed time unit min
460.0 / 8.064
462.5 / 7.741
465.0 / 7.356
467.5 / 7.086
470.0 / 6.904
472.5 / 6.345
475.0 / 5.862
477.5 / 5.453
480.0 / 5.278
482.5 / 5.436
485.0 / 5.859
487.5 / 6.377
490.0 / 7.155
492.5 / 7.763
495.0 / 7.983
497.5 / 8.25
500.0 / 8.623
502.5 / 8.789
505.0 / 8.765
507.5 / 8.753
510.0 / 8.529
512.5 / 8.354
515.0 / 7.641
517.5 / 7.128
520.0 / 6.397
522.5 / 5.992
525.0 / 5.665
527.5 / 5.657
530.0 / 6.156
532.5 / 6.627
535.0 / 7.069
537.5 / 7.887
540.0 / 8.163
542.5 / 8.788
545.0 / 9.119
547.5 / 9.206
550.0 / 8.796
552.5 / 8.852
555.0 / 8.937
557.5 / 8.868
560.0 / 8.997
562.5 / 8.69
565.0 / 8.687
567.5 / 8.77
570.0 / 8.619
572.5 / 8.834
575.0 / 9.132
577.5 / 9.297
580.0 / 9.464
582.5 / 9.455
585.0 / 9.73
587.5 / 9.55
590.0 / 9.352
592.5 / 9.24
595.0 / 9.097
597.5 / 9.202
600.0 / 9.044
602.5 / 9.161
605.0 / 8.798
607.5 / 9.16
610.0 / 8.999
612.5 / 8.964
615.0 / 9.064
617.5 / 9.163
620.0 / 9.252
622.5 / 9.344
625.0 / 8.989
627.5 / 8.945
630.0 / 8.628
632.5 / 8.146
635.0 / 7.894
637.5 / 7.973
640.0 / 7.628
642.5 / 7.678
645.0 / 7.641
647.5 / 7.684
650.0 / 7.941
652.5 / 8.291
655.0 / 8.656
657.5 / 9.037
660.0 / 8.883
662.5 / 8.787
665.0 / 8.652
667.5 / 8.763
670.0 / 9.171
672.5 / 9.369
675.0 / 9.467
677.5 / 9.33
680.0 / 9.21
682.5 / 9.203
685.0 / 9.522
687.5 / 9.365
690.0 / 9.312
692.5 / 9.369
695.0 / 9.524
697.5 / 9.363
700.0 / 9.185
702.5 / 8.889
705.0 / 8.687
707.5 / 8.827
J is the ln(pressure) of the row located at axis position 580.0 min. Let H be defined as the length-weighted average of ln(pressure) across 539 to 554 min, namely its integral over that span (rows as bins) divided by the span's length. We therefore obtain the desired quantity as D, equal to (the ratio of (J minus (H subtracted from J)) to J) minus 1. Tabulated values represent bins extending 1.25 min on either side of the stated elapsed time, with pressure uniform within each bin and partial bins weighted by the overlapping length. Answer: -0.03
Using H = 2.18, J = 2.2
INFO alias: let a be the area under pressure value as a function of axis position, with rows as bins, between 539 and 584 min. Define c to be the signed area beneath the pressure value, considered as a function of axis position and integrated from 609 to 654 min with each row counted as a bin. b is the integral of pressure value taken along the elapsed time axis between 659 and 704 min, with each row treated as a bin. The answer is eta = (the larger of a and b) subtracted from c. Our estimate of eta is -33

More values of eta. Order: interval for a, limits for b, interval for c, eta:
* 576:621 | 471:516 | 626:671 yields -39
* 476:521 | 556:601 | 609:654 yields -30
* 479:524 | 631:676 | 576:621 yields 36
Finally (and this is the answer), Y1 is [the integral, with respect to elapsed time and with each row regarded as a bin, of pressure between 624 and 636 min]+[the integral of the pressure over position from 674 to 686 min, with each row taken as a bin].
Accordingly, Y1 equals 214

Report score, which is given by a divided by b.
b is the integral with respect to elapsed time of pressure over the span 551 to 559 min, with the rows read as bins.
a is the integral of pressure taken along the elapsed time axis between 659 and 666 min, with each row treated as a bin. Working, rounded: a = 61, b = 71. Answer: 0.86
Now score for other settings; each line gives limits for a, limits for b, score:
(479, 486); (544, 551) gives 0.61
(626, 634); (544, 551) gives 1.08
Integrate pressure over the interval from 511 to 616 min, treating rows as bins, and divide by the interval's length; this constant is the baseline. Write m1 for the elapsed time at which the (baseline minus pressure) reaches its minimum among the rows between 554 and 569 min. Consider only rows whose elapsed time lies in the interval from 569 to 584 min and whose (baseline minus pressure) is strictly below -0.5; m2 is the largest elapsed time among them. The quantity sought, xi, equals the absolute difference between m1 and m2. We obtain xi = 22.5 min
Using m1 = 560.0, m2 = 582.5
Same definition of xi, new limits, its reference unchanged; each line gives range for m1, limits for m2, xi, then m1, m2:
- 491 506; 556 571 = 57.5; 502.5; 560.0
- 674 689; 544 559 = 137.5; 685.0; 547.5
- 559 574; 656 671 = 110.0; 560.0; 670.0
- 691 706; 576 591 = 105.0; 695.0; 590.0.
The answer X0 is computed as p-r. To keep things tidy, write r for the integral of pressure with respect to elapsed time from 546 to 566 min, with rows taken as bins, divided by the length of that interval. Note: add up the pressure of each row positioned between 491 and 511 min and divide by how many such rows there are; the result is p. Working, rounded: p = 8.4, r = 8.88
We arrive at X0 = -0.5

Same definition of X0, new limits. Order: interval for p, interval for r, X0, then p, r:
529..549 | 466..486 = 1.8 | 7.9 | 6.05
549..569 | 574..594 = -0.6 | 8.8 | 9.40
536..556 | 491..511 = 0.3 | 8.7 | 8.41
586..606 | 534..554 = 0.7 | 9.2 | 8.51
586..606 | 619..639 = 0.6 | 9.2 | 8.63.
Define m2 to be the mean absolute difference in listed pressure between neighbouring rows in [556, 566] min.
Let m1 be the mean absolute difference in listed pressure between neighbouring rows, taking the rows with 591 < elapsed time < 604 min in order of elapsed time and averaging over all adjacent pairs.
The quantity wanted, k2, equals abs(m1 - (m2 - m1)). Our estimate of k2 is 0.12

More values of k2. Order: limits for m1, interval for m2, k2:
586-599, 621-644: 0.04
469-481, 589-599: 0.69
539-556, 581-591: 0.31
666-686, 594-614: 0.18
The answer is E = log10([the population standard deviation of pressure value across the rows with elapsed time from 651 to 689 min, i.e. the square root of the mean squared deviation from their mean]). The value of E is -0.5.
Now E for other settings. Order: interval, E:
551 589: -0.5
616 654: -0.2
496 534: 0.1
